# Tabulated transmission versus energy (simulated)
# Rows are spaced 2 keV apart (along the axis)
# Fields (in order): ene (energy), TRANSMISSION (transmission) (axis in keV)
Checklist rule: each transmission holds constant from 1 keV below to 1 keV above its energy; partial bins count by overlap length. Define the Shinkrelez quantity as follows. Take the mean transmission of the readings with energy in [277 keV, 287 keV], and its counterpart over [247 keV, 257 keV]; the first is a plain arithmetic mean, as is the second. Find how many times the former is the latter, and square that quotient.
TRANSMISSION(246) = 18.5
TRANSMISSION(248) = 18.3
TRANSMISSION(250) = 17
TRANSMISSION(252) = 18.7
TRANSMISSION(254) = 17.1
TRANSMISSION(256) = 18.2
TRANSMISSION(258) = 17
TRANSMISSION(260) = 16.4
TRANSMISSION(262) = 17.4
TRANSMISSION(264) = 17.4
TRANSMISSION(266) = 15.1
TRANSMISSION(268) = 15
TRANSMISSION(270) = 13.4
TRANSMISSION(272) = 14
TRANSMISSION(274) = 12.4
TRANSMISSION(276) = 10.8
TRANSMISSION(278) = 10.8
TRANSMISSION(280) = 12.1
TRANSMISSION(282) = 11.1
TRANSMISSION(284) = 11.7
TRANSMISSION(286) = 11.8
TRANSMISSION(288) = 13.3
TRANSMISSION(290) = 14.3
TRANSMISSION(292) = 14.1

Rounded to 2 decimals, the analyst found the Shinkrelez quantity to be 0.41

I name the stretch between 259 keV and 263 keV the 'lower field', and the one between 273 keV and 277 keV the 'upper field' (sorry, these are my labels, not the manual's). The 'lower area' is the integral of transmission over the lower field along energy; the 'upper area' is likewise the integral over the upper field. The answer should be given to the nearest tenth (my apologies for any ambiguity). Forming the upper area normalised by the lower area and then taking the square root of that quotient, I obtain 0.8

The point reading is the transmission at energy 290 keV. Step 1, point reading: 14.3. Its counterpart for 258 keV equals 17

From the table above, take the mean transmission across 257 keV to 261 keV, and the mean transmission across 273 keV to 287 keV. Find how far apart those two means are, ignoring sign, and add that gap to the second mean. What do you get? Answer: 16.7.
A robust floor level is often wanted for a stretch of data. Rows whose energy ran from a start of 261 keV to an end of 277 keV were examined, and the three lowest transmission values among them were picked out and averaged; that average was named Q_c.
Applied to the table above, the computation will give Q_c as 12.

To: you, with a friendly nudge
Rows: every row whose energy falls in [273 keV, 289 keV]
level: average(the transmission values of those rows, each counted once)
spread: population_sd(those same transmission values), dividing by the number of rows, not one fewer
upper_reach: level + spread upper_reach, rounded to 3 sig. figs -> 12.6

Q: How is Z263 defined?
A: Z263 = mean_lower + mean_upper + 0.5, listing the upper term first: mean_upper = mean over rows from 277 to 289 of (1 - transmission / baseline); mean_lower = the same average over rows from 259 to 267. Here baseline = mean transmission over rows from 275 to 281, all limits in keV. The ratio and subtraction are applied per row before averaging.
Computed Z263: 0.0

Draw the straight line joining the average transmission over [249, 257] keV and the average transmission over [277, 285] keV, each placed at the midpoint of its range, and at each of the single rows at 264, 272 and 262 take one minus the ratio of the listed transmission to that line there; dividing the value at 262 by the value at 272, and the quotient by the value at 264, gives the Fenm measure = -19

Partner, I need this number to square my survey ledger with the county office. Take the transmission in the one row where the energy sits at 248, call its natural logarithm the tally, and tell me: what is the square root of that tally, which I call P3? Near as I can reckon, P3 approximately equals 1.70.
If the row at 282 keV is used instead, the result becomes 1.55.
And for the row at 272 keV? 1.62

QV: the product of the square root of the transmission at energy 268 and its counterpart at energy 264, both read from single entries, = 16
